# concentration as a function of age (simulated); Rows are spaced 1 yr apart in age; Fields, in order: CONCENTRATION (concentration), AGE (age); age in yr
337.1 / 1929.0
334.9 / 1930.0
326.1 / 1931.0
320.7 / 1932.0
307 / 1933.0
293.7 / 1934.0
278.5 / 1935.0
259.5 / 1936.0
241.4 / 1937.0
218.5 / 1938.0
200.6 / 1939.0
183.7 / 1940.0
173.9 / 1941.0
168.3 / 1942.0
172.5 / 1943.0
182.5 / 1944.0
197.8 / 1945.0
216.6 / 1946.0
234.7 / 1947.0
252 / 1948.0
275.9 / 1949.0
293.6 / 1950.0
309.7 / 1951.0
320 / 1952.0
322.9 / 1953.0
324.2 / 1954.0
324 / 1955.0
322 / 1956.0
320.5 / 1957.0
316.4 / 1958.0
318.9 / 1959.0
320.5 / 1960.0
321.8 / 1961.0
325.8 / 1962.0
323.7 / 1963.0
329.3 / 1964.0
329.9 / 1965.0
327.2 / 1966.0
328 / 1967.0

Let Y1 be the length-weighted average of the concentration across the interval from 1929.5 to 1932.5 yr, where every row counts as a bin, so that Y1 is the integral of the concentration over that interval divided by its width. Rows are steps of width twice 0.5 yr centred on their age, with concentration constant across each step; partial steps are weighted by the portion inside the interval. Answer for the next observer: 327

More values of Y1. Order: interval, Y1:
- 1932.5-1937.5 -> 276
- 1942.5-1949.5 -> 219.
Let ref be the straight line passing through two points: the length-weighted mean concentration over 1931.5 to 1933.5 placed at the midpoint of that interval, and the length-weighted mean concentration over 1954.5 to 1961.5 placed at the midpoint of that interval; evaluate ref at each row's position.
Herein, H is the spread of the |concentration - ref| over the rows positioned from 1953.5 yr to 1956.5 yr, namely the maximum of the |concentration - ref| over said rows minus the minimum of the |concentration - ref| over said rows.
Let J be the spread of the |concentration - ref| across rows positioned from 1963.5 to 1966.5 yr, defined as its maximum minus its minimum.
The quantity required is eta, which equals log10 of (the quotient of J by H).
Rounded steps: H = 3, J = 3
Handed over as 0.0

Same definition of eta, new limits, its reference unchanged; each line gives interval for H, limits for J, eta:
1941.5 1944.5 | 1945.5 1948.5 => 0.4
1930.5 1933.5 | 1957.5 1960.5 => -0.2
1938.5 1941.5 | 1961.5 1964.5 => -0.7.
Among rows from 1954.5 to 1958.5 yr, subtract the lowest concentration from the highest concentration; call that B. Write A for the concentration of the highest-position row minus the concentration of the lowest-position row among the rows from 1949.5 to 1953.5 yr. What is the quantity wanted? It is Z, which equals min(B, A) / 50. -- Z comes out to 0.2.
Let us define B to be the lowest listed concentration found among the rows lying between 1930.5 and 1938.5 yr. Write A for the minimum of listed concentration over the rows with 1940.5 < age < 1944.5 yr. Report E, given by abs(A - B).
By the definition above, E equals 50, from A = 168.3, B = 218.5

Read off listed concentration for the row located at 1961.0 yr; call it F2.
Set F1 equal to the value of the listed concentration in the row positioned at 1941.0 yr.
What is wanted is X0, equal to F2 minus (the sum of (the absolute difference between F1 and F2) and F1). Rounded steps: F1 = 173.9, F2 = 321.8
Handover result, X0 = 0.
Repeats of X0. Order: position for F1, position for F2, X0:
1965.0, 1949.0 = -108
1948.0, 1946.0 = -71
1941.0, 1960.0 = 0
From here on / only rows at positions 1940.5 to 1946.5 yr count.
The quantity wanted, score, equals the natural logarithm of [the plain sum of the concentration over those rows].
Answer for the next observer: 7.01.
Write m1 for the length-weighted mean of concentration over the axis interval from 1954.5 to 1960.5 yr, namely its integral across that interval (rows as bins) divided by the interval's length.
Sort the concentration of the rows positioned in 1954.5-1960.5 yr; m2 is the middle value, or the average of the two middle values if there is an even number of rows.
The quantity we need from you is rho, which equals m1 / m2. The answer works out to 1.00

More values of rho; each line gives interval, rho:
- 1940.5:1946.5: 1.04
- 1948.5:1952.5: 0.99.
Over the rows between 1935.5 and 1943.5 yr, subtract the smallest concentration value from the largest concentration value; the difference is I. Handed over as 91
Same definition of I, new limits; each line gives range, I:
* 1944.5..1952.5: 122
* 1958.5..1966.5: 11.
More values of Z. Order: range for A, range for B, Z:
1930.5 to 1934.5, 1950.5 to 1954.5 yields -0.6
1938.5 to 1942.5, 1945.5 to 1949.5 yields -0.6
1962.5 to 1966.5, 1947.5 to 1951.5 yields 0.1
